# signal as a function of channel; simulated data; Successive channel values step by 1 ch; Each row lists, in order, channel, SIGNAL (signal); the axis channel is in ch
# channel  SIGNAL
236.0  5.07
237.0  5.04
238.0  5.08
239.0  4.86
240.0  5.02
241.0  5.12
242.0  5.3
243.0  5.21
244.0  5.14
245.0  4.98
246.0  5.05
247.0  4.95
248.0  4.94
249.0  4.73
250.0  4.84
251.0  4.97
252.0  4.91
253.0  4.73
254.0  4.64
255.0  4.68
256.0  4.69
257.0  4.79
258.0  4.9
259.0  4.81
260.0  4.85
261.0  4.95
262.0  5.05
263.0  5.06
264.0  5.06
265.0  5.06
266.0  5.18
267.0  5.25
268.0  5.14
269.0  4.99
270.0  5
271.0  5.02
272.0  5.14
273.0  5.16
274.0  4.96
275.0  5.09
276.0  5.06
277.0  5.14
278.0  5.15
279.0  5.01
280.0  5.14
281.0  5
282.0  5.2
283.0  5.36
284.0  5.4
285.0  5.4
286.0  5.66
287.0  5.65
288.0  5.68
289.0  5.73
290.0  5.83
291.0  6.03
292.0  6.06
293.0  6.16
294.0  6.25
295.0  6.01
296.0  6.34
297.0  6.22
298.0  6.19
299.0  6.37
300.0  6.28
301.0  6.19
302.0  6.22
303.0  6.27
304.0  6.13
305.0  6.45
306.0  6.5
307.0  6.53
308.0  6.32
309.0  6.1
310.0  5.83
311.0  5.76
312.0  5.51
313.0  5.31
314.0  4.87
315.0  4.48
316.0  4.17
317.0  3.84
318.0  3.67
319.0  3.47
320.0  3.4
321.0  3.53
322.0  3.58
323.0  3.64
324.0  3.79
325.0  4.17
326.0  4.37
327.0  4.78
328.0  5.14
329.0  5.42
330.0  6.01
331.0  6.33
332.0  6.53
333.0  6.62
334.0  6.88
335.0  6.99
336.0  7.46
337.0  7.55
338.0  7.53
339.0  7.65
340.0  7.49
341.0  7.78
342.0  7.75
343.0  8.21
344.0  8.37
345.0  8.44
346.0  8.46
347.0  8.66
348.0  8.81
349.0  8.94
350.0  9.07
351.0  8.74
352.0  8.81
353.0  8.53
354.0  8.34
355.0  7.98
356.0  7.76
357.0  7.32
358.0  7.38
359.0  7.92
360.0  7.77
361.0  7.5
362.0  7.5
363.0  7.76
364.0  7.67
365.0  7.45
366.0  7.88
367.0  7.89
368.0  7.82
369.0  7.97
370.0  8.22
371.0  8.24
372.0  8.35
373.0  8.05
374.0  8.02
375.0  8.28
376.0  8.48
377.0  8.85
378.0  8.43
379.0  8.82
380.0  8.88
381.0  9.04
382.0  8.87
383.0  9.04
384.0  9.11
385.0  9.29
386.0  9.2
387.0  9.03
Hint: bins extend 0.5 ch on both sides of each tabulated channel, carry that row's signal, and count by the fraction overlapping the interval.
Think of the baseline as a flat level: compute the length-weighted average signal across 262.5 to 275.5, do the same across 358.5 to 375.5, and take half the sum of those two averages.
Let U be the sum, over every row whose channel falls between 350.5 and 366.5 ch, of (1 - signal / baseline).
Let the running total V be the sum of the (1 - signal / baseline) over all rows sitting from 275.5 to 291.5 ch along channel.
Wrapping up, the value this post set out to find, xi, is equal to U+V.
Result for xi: -0.8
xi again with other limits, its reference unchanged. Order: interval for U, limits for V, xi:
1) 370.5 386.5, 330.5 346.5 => -7.9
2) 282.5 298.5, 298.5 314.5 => 2.6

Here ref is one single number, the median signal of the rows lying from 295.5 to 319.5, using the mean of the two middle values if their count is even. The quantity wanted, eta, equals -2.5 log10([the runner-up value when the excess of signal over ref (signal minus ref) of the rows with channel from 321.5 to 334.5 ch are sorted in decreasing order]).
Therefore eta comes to 0.84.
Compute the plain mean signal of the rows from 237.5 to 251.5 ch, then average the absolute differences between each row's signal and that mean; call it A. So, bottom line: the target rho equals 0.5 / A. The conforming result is 4.2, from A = 0.12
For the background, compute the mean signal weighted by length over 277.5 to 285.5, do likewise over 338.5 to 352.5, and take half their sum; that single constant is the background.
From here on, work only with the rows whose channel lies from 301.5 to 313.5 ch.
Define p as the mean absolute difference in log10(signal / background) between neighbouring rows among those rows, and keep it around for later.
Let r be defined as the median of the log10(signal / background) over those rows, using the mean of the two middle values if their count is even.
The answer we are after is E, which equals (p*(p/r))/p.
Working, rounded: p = 0.0119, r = -0.04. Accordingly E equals -0.3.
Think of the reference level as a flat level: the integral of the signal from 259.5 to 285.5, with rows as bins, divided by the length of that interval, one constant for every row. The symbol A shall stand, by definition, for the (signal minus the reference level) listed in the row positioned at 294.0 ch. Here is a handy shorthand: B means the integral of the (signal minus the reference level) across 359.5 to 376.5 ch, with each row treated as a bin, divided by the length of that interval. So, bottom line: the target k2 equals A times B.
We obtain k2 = 3.2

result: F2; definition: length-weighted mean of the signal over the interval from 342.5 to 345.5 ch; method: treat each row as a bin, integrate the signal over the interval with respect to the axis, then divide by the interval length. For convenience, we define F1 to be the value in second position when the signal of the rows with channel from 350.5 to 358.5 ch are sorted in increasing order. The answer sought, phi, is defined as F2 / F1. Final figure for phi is 1.13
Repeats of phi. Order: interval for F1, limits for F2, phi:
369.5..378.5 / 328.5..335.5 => 0.79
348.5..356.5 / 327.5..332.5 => 0.74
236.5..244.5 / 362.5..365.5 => 1.52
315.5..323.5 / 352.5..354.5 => 2.43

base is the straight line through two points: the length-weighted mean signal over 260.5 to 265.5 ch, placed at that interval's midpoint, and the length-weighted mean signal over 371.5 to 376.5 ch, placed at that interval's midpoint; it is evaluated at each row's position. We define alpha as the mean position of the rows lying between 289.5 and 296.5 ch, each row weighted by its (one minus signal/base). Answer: 293.6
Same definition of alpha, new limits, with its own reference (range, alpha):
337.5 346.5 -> 343.1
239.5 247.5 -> 243.0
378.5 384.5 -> 381.6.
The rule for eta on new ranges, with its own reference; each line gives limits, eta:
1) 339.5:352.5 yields -1.11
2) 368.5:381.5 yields -1.09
